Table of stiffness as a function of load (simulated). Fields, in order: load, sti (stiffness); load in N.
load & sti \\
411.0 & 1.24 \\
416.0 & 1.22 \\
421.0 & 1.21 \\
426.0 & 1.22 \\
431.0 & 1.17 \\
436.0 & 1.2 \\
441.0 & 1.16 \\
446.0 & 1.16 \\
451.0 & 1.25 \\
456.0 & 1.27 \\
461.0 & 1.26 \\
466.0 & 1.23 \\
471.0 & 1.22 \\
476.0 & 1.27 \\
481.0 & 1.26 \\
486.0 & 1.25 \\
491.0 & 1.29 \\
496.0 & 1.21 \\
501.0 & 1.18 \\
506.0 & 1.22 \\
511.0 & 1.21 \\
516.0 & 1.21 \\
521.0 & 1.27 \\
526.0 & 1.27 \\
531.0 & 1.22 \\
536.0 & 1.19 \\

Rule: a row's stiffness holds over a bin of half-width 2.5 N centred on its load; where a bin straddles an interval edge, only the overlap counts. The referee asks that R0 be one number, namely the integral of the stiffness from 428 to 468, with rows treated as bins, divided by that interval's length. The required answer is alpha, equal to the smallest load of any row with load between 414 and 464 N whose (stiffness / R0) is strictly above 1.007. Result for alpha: 451.0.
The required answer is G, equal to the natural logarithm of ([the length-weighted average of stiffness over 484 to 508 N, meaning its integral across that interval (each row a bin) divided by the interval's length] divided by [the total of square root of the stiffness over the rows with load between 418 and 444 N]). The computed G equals -1.49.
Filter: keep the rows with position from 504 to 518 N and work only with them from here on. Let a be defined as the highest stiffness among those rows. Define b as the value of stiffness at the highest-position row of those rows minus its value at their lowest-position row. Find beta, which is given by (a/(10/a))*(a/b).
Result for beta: -18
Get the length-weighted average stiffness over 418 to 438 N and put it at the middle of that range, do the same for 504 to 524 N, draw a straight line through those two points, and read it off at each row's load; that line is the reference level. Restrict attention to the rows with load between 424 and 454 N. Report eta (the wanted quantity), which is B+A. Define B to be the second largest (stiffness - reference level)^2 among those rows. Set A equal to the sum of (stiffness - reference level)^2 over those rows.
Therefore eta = 0.009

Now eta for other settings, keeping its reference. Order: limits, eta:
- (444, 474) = 0.013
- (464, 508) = 0.016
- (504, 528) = 0.005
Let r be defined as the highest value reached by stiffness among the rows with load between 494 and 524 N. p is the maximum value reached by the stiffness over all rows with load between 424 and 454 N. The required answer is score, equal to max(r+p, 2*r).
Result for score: 2.54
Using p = 1.25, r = 1.27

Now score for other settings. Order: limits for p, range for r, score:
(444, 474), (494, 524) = 2.54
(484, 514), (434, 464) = 2.56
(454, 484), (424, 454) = 2.52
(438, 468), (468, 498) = 2.58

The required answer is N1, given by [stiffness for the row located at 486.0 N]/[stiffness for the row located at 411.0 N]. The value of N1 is 1.01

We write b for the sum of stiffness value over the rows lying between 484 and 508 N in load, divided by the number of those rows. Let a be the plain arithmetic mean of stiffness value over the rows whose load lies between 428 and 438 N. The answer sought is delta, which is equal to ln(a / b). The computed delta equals -0.04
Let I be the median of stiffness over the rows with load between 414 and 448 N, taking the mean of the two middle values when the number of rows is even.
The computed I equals 1.20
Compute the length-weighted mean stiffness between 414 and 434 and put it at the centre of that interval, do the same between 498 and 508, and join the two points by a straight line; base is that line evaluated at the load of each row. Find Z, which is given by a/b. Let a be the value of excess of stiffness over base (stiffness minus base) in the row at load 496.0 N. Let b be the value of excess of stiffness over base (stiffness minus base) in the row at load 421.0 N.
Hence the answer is 1.9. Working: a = 0.010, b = 0.01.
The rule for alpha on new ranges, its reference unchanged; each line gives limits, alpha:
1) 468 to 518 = 476.0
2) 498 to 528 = 521.0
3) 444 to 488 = 451.0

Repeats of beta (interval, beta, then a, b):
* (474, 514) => -4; 1.29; -0.060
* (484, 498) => -5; 1.29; -0.040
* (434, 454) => 4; 1.25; 0.050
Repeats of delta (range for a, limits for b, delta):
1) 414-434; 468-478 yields -0.03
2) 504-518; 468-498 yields -0.03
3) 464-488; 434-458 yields 0.03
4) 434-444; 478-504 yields -0.05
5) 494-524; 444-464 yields -0.01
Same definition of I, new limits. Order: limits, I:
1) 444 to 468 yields 1.25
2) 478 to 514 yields 1.22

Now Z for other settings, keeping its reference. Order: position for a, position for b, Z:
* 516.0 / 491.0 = 0.1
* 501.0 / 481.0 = -0.3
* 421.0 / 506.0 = 0.3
